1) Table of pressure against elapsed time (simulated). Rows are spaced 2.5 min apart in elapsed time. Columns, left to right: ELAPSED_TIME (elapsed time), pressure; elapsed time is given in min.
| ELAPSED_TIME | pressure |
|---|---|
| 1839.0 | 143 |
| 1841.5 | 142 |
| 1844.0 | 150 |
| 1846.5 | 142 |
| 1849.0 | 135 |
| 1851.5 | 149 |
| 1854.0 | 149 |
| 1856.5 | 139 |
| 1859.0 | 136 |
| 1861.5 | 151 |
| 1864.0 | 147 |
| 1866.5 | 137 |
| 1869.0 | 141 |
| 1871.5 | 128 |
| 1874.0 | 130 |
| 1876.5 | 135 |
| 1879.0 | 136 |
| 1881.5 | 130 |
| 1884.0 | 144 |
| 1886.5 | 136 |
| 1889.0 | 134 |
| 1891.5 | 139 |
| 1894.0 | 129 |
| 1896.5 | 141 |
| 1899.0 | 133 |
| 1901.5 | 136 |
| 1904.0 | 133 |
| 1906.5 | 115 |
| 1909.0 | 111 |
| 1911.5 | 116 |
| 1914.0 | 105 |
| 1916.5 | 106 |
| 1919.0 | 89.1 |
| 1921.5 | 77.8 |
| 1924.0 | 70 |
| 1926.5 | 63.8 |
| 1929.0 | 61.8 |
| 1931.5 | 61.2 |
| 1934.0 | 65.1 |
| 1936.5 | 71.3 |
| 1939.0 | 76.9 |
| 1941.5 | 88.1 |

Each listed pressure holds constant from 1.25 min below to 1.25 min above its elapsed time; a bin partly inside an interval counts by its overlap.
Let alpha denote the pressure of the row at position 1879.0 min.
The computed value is 136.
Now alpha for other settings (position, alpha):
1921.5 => 77.8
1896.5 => 141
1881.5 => 130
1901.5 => 136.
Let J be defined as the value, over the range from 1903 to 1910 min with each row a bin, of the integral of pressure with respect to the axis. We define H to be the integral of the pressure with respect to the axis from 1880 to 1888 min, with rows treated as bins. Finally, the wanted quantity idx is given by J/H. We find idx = 0.77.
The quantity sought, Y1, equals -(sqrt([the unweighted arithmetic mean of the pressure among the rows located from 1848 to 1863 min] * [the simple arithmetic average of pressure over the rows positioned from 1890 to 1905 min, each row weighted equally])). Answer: -139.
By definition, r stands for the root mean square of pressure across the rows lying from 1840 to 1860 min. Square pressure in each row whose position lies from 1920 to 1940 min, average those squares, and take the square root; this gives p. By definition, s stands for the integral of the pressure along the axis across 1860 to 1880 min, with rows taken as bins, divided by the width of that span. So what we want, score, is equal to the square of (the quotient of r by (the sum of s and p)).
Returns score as 0.5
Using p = 69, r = 143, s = 138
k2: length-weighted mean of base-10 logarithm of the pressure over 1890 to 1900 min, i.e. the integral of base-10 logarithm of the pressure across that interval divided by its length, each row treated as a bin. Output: 2.132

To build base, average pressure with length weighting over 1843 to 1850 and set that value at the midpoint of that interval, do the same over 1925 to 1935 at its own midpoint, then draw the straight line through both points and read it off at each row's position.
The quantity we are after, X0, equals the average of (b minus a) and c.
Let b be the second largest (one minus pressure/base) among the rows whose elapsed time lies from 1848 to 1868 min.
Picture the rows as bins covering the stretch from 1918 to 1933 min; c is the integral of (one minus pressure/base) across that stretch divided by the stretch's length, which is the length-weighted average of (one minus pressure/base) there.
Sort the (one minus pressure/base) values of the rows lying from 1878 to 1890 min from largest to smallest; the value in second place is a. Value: 0.1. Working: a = -0.22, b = -0.04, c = -0.04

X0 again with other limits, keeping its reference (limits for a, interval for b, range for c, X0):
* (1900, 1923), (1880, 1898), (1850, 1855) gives -0.1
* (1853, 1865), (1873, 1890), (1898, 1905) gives -0.3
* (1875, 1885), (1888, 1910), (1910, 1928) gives -0.2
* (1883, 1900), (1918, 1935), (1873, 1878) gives 0.1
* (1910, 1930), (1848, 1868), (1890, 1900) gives -0.2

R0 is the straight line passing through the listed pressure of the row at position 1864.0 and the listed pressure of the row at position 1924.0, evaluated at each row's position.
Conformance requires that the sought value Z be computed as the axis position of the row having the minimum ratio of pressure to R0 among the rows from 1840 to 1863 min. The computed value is 1841.5 min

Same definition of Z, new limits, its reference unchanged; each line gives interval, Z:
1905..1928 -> 1926.5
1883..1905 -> 1886.5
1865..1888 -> 1871.5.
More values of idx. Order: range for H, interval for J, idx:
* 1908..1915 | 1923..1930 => 0.59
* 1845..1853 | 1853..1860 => 0.87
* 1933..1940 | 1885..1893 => 2.19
